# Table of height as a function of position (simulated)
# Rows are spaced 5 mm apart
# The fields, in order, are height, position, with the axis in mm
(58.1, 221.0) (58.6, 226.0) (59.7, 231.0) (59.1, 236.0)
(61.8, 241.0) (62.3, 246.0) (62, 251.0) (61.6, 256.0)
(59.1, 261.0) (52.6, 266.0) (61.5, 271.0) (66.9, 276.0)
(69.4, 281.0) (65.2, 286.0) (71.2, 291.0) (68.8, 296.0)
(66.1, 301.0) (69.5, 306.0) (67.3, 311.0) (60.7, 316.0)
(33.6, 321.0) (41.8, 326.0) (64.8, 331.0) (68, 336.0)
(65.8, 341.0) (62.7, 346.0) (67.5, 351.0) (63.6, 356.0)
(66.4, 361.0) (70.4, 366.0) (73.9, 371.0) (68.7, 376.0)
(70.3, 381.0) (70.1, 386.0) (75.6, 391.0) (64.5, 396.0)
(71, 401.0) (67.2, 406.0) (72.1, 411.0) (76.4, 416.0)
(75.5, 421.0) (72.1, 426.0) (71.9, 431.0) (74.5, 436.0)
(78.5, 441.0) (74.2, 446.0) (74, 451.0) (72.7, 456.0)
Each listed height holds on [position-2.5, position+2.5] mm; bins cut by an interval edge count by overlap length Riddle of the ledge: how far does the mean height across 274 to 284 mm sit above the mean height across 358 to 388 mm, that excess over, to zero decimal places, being -2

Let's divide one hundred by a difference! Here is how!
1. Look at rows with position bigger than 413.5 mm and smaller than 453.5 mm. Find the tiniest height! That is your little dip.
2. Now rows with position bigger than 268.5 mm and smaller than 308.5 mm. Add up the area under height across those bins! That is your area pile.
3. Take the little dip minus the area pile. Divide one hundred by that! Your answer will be -0.038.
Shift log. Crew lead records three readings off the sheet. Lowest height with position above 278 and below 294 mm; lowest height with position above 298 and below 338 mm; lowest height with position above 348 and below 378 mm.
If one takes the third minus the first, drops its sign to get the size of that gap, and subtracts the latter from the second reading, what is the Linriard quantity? 32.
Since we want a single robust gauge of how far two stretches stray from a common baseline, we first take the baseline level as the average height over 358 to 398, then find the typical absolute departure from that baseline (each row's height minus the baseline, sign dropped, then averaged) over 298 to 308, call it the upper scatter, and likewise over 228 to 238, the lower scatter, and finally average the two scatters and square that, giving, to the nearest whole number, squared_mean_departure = 41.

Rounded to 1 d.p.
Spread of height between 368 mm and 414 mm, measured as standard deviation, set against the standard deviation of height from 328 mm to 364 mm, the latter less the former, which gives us -1.4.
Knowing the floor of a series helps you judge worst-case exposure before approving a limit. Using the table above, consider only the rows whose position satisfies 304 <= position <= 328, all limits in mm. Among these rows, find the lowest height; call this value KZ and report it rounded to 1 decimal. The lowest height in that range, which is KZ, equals 33.6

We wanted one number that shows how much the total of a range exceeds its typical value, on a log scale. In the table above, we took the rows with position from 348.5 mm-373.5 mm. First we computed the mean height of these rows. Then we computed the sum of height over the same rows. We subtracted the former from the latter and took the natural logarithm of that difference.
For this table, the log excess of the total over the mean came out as 5.61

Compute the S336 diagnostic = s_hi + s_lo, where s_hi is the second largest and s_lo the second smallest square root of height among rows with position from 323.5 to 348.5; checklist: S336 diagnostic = 16.0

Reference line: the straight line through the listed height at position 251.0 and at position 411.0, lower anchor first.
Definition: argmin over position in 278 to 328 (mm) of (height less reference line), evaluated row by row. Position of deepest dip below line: 321.0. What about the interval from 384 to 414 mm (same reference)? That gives 396.0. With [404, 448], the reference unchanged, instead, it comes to 406.0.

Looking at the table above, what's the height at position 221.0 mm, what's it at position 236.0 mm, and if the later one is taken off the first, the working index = -1.0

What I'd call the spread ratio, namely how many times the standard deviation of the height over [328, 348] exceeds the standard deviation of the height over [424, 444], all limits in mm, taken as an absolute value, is 0.72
